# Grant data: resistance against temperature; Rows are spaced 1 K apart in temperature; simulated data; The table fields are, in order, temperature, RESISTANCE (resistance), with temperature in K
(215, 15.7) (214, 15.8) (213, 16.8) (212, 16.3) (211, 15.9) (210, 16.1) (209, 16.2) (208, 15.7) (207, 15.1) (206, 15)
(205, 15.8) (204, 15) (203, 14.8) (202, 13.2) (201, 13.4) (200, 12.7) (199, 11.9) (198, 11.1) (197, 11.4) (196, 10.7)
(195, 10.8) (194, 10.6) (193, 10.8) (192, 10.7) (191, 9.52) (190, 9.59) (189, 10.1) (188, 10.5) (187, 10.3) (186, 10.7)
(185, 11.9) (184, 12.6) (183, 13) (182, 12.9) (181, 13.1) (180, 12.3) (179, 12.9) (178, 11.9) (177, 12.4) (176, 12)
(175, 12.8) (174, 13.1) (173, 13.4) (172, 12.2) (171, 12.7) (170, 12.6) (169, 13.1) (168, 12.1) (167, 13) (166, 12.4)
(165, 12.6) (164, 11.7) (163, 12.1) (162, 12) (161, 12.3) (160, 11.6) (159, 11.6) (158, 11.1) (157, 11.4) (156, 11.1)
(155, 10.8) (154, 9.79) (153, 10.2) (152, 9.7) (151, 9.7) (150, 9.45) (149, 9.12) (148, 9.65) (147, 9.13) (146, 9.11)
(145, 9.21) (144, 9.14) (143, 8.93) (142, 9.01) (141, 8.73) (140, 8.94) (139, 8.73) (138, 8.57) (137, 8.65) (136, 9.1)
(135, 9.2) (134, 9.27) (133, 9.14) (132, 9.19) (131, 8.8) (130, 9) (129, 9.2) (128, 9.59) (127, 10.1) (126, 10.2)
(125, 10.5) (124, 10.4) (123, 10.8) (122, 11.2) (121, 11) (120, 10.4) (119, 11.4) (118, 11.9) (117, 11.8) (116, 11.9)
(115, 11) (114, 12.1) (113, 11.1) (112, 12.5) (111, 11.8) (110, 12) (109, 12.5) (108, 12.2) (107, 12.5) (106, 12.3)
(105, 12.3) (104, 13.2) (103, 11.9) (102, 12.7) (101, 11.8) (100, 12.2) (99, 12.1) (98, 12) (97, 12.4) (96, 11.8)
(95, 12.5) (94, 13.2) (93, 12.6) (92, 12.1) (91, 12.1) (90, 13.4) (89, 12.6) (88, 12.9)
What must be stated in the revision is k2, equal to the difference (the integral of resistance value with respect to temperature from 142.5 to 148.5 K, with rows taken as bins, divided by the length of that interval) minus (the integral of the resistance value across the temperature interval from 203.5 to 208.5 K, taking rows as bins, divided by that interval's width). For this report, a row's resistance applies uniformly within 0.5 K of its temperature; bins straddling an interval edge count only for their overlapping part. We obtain -6.1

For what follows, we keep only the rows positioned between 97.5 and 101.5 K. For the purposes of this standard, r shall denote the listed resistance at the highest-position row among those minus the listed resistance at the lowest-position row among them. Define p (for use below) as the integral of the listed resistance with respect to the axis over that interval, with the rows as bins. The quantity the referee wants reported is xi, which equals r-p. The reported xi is -48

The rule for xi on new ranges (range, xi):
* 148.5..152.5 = -37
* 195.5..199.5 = -44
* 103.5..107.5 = -51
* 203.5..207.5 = -61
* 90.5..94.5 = -49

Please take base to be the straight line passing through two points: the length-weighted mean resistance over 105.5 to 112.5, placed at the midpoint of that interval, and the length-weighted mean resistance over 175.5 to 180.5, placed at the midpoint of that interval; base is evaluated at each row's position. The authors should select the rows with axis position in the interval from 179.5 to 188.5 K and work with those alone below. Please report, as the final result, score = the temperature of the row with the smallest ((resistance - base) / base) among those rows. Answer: 187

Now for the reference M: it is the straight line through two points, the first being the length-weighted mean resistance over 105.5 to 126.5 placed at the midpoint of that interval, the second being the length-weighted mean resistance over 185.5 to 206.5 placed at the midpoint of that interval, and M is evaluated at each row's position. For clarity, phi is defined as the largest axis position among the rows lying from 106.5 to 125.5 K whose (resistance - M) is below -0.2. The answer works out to 125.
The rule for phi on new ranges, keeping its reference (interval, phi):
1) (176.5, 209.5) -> 198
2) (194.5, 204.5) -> 198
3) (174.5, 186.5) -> 186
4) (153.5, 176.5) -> 158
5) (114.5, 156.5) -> 156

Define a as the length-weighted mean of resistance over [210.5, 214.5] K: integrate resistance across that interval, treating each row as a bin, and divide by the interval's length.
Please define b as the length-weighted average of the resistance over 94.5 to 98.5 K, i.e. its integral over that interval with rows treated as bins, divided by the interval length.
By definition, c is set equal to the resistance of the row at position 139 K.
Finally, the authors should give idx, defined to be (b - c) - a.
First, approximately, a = 16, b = 12.2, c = 8.73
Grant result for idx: -12.8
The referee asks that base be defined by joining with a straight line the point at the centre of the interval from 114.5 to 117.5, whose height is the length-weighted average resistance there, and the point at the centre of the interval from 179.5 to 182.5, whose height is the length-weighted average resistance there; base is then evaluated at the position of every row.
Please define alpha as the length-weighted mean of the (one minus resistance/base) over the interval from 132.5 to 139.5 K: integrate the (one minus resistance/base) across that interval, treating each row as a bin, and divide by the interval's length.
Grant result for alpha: 0.25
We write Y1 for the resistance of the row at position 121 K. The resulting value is 11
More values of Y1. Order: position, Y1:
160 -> 11.6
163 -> 12.1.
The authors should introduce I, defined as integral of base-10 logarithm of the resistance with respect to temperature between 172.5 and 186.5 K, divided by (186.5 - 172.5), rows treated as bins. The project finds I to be 1.10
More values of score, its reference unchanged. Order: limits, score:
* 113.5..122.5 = 120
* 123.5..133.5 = 131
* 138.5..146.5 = 141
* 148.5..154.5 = 149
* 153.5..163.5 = 154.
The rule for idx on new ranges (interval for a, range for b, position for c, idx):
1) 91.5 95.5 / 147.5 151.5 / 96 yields -14.9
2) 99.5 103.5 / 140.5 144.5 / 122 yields -14.4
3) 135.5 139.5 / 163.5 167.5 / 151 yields -6.0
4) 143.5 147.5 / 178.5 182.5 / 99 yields -8.4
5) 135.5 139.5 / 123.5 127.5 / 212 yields -14.8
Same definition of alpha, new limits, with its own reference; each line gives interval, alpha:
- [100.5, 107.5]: -0.09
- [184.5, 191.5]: 0.20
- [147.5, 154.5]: 0.21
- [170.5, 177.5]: 0.00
